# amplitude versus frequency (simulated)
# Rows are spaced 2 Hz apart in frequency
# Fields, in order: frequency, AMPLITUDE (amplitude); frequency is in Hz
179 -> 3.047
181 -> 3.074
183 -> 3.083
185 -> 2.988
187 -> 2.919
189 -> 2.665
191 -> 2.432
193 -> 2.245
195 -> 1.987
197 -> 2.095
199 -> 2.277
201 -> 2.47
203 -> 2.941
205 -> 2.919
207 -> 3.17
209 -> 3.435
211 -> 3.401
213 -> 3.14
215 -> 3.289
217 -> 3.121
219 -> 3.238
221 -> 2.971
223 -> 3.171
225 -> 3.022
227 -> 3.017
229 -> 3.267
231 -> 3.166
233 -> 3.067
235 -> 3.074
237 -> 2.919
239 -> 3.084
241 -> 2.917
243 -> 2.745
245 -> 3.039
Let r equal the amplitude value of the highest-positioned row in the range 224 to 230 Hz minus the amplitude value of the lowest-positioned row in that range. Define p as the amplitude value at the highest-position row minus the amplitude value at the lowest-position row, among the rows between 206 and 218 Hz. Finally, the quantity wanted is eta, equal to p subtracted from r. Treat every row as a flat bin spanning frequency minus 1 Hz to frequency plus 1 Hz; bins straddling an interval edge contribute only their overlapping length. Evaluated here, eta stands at 0.3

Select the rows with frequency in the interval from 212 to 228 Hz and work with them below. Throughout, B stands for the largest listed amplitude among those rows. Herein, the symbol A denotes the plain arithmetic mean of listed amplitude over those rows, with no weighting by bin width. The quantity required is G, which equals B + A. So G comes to 6.4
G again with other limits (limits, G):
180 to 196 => 5.8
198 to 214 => 6.4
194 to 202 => 4.7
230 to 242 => 6.2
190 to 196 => 4.7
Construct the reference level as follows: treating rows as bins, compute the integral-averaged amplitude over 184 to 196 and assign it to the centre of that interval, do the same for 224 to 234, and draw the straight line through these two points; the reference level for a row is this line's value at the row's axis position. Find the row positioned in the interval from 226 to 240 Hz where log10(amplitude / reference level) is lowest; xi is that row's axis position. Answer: 237 Hz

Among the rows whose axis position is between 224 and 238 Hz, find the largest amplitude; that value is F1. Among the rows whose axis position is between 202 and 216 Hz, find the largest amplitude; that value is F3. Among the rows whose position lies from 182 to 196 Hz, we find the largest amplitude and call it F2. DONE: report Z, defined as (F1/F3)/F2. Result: 0.308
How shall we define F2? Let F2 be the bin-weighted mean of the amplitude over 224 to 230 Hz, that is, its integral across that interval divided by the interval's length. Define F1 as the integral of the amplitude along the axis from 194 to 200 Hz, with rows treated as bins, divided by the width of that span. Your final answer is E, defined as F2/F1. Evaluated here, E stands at 1.46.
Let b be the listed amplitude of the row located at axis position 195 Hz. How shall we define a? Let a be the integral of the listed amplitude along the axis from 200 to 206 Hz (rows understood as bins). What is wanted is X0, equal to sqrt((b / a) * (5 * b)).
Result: 1.09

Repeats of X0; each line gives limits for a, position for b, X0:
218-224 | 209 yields 1.77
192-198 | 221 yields 1.87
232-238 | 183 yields 1.62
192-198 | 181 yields 1.93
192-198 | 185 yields 1.88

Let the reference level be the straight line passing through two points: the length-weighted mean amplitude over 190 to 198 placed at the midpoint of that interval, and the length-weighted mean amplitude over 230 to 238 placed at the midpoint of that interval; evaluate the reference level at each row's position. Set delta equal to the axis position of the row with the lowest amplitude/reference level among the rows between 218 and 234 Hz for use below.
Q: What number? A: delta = 233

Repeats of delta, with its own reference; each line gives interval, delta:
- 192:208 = 195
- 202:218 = 217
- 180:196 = 195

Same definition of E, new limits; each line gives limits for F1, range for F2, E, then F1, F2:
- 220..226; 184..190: 0.94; 3.05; 2.86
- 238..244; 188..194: 0.84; 2.92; 2.45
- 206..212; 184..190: 0.86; 3.34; 2.86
